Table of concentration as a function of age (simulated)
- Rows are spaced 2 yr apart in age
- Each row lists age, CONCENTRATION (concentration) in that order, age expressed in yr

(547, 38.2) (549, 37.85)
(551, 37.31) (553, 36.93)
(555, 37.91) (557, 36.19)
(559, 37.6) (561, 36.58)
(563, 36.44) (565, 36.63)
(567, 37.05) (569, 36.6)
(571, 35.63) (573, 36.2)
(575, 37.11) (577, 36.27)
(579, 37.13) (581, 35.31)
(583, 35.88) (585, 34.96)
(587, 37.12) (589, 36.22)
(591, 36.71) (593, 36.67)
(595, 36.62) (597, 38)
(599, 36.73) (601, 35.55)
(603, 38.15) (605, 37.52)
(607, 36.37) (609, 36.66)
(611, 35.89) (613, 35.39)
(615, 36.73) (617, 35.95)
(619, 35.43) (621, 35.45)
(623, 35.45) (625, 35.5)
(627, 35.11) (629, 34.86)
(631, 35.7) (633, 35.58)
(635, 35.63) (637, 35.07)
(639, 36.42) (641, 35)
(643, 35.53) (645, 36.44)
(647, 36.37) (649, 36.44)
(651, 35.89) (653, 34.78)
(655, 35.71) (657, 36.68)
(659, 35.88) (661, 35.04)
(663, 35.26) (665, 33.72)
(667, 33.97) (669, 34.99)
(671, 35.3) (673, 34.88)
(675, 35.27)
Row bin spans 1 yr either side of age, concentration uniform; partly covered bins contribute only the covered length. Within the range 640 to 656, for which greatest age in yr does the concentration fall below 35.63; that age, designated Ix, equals 653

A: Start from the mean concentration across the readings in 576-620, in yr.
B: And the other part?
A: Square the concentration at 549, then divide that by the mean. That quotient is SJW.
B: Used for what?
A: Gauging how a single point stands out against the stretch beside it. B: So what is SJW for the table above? 39.3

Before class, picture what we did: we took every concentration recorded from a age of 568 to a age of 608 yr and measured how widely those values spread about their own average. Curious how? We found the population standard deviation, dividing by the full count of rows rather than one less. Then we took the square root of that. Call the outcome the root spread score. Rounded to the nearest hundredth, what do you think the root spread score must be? 0.90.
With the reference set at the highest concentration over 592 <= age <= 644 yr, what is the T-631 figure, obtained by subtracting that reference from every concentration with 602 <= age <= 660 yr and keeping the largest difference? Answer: 0.0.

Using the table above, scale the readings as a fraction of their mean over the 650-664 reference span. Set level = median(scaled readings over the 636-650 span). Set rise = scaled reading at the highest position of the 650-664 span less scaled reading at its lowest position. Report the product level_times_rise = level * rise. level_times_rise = -0.02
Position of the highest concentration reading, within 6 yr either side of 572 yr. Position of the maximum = 575 yr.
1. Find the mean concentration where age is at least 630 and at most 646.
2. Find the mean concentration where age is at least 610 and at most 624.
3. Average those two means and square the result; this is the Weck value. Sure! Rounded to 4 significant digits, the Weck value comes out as 1275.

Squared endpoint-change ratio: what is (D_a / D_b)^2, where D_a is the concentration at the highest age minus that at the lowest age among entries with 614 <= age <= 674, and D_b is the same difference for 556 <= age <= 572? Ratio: 10.9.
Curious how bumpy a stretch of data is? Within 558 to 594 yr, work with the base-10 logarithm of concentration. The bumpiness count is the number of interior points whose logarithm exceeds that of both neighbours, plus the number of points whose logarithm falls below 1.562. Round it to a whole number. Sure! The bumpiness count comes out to 14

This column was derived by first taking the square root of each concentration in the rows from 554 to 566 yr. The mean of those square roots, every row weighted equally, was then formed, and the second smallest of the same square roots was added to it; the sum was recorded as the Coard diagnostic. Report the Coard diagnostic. 12.1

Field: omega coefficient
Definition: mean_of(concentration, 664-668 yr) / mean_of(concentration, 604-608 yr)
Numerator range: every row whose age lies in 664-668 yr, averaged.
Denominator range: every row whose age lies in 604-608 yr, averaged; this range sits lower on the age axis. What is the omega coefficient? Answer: 0.916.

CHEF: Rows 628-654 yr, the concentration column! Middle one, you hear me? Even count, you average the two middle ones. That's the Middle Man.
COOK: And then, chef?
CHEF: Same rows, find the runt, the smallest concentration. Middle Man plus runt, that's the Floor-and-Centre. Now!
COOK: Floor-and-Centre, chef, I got 70.41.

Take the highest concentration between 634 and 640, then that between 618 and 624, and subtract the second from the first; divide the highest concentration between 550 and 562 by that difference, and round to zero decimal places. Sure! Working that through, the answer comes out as 39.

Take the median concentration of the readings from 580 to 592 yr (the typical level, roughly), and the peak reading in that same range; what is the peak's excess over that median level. 1.1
